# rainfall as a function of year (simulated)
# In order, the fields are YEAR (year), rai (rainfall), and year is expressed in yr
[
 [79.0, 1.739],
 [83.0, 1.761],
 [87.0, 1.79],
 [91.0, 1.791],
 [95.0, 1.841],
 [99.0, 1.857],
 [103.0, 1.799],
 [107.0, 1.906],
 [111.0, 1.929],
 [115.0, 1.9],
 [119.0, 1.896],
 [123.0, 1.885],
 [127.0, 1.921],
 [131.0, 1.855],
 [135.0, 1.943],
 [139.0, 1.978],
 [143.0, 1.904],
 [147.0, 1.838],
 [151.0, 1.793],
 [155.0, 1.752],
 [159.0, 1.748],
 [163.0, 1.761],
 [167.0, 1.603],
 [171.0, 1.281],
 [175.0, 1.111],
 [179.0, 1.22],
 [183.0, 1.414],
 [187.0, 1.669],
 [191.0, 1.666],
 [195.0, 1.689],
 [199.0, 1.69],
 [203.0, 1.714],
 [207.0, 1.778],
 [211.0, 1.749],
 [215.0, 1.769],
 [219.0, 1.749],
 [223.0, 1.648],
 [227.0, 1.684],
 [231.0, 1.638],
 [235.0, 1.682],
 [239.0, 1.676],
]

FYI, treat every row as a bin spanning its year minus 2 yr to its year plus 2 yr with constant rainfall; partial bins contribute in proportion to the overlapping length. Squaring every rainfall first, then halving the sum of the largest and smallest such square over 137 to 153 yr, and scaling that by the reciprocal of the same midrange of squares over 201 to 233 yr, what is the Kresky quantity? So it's 1.2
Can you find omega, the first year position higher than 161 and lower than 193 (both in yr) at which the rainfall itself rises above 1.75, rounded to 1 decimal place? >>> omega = 163.0 yr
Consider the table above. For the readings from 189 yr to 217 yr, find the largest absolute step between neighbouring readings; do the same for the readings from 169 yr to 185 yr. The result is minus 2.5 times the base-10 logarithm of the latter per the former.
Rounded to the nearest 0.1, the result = -1.2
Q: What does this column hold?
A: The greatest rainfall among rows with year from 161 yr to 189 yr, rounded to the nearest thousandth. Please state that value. 1.761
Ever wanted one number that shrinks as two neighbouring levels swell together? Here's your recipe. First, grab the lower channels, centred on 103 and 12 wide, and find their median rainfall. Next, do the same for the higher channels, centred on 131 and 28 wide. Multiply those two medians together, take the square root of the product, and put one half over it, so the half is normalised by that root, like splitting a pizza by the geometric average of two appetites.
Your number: 0.266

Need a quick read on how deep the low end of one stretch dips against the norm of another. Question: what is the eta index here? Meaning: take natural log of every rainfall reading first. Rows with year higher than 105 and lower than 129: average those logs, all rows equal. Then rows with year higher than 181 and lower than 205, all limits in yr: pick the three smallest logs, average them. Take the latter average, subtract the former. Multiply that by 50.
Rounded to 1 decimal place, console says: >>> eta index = -9.4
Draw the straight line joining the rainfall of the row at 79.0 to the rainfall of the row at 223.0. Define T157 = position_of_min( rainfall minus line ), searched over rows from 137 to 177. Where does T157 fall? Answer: 175.0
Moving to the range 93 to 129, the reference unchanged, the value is 103.0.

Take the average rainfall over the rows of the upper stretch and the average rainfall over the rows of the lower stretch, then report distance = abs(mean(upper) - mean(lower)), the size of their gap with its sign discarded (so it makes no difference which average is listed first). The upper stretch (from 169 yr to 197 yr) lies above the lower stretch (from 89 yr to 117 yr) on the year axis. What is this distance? 0.42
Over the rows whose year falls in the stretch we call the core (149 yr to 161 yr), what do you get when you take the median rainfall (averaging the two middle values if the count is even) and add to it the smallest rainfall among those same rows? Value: 3.5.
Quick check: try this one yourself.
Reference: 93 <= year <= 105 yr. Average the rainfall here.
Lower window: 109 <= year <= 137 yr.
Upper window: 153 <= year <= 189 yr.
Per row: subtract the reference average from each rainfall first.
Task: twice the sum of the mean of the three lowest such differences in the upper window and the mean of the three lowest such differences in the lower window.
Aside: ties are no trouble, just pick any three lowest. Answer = -1.2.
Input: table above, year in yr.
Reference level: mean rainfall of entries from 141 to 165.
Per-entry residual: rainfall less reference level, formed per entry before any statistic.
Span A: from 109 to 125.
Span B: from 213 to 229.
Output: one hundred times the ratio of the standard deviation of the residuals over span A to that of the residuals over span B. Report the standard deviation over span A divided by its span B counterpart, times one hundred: 33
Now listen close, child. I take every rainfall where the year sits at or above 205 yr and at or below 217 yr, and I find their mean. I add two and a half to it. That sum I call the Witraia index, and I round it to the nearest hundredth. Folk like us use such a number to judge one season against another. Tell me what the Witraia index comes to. 4.27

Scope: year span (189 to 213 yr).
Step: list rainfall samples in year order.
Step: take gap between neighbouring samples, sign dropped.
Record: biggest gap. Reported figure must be 0.06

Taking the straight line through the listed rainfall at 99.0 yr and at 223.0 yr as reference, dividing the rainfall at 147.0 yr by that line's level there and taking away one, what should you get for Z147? 0.03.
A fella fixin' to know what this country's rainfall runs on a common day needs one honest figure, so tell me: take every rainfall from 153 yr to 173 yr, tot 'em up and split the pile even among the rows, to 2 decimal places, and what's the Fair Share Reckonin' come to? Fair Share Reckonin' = 1.63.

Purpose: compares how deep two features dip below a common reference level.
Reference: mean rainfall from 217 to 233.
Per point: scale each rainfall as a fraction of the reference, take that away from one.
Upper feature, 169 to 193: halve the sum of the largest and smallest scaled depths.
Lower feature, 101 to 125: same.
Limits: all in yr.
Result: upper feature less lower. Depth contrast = 0.28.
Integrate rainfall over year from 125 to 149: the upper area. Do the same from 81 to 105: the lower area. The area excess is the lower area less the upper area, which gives -2.4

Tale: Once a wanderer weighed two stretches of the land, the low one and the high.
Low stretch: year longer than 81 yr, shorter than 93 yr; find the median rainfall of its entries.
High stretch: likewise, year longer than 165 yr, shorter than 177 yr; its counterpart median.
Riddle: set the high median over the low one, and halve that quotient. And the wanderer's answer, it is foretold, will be 0.36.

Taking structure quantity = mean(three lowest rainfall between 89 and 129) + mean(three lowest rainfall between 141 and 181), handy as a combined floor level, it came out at 3.01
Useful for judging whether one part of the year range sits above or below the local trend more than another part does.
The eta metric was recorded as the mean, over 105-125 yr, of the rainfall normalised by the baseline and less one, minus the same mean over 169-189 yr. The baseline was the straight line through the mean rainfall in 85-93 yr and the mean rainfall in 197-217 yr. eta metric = 0.31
